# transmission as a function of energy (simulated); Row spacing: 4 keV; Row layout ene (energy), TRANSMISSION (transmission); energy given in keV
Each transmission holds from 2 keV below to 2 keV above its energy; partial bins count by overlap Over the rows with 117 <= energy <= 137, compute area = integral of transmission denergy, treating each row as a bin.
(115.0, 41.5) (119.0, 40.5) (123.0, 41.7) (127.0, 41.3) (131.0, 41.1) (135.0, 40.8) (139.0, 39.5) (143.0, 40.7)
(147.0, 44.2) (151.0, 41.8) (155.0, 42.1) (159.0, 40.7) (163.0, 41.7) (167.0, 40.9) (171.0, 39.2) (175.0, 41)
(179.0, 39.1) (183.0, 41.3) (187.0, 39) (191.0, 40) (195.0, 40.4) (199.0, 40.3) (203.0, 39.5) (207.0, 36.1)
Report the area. 822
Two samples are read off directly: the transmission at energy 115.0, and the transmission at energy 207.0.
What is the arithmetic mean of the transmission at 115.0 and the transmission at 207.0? 38.8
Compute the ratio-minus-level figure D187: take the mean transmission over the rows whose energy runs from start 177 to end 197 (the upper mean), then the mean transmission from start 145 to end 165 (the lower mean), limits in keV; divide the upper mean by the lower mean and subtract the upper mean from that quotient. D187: -39.0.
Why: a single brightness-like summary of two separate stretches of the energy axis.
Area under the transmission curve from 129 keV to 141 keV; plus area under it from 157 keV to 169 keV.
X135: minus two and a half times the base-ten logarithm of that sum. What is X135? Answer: -7.48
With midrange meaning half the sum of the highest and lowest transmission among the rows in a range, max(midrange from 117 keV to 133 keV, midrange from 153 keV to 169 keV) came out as 41.4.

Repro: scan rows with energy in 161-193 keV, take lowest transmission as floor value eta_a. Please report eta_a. 39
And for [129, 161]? 39.5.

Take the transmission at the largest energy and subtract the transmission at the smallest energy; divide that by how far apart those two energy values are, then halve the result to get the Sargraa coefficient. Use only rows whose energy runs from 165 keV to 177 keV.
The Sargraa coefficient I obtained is 0.01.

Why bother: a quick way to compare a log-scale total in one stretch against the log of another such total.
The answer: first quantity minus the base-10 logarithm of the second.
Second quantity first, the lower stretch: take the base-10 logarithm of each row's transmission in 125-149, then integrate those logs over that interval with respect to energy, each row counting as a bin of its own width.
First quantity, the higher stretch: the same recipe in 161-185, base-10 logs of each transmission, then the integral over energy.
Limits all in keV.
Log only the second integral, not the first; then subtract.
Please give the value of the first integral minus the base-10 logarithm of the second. 37.0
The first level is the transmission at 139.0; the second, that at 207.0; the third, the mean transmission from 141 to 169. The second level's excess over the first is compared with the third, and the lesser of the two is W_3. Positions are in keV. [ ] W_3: -3.4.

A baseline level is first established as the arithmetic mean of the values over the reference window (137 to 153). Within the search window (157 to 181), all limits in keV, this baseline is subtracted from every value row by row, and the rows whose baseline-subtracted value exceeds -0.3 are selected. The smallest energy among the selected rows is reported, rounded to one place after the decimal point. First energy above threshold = 163.0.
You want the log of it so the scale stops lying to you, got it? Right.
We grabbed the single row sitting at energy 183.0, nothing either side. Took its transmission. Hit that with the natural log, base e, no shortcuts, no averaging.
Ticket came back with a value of 3.721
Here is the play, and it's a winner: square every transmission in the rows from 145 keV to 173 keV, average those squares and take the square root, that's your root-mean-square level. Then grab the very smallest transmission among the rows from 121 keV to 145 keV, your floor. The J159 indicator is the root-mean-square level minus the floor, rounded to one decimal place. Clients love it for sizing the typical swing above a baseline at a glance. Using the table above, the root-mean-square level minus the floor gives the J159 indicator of 2.0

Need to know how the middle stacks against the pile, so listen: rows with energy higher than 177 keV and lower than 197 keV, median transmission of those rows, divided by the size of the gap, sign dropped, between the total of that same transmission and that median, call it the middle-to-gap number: 0.25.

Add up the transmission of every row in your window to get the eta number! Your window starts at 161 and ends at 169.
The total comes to 82.6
